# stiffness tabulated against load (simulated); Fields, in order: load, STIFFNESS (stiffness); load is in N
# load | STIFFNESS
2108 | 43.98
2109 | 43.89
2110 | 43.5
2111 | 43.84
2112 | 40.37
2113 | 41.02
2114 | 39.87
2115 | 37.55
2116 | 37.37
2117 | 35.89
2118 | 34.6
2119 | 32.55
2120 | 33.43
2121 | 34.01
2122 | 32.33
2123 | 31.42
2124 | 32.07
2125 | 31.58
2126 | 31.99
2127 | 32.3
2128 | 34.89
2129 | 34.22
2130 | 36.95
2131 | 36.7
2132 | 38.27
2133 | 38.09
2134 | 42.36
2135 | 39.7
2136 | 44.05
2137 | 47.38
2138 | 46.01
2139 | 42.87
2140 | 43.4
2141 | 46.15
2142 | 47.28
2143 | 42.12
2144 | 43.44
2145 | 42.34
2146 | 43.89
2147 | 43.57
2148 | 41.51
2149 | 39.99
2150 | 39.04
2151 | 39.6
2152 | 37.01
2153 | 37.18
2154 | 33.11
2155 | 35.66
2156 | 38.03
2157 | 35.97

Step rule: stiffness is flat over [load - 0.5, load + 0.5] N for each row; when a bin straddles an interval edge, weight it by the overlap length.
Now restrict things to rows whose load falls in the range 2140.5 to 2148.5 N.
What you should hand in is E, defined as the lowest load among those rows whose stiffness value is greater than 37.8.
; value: 2141 N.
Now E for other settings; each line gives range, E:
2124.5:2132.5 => 2132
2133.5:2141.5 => 2134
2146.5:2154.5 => 2147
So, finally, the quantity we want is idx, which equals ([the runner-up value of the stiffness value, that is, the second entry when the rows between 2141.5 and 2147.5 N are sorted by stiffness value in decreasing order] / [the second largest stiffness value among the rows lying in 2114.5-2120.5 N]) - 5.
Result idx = -3.83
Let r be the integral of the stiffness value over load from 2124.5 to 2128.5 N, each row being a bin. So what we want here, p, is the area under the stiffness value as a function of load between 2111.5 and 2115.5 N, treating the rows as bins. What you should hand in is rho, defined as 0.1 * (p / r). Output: 0.121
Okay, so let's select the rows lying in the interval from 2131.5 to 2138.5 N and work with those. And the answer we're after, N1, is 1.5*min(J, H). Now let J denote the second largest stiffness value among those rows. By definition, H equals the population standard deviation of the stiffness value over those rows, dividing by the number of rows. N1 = 5.2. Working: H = 3.5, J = 46.01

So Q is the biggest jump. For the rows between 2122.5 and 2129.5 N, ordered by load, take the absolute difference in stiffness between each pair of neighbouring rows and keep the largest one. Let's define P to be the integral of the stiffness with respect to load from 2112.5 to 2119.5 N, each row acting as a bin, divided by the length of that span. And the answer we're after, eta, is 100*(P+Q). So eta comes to 3957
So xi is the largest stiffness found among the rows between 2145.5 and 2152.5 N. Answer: 43.89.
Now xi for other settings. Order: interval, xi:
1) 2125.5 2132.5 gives 38.27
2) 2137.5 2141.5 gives 46.15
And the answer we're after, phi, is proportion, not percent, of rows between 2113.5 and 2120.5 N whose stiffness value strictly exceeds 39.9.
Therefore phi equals 0.0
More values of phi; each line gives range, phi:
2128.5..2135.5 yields 0.1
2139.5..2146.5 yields 1.0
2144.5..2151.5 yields 0.7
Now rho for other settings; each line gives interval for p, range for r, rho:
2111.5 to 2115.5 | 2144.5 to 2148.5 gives 0.093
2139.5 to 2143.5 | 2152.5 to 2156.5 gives 0.124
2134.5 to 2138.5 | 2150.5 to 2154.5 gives 0.121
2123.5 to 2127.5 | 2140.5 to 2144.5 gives 0.071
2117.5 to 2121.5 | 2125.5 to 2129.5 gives 0.101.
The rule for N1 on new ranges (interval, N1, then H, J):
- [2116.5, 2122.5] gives 1.8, 1.2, 34.6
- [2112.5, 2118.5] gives 3.3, 2.2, 39.87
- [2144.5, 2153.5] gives 3.6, 2.4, 43.57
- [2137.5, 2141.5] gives 2.2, 1.5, 46.01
